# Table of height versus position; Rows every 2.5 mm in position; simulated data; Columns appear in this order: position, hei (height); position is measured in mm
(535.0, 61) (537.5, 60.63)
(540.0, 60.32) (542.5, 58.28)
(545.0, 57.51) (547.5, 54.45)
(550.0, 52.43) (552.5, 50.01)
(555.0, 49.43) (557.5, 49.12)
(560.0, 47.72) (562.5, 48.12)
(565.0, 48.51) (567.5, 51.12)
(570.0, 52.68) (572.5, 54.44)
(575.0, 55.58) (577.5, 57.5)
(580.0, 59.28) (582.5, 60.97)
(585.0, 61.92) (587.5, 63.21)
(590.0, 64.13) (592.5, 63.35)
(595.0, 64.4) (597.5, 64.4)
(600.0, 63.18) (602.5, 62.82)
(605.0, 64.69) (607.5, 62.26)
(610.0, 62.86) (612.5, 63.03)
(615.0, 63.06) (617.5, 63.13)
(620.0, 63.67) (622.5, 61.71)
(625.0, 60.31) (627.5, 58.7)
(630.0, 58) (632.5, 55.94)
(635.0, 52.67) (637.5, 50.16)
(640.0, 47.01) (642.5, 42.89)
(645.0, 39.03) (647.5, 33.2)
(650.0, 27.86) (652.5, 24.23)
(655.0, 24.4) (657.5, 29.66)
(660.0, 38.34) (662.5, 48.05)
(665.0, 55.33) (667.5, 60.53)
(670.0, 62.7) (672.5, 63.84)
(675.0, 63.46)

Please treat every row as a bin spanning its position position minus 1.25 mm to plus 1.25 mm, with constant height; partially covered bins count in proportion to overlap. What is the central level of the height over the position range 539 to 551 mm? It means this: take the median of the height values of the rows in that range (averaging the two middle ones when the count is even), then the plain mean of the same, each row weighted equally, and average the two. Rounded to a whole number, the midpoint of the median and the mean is 57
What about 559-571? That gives 49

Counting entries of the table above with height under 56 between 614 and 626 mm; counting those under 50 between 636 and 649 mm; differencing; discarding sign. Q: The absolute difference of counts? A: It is 4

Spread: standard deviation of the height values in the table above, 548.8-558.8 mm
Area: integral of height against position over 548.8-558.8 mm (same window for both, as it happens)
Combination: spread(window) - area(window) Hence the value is -501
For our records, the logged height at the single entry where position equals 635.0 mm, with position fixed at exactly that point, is 52.67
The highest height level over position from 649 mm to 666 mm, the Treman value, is 55.33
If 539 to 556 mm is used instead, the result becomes 60.32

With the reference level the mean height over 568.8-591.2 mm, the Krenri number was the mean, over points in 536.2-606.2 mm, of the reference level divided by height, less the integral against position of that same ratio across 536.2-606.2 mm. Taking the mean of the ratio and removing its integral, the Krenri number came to -72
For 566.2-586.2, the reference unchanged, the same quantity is -20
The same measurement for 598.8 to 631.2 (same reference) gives -30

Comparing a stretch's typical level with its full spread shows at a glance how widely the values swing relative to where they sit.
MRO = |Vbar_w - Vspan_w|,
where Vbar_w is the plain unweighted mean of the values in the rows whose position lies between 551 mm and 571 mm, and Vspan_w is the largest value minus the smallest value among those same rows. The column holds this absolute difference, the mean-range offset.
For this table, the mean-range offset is 45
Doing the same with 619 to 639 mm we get 44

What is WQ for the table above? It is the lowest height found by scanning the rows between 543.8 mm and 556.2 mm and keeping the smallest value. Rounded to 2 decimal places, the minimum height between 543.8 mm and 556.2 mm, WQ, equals 49.43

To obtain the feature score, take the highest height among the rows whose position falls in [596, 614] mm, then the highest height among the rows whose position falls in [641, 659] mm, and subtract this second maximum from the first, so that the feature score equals 21.8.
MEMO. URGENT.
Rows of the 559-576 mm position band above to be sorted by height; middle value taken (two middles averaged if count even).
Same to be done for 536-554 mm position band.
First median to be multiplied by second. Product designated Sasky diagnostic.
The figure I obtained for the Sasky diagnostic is 2940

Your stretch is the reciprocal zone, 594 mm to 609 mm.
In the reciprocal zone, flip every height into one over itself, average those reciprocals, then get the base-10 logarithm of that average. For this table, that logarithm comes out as -1.80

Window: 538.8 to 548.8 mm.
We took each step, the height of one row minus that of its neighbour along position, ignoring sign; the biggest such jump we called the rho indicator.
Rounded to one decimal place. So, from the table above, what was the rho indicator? 3.1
